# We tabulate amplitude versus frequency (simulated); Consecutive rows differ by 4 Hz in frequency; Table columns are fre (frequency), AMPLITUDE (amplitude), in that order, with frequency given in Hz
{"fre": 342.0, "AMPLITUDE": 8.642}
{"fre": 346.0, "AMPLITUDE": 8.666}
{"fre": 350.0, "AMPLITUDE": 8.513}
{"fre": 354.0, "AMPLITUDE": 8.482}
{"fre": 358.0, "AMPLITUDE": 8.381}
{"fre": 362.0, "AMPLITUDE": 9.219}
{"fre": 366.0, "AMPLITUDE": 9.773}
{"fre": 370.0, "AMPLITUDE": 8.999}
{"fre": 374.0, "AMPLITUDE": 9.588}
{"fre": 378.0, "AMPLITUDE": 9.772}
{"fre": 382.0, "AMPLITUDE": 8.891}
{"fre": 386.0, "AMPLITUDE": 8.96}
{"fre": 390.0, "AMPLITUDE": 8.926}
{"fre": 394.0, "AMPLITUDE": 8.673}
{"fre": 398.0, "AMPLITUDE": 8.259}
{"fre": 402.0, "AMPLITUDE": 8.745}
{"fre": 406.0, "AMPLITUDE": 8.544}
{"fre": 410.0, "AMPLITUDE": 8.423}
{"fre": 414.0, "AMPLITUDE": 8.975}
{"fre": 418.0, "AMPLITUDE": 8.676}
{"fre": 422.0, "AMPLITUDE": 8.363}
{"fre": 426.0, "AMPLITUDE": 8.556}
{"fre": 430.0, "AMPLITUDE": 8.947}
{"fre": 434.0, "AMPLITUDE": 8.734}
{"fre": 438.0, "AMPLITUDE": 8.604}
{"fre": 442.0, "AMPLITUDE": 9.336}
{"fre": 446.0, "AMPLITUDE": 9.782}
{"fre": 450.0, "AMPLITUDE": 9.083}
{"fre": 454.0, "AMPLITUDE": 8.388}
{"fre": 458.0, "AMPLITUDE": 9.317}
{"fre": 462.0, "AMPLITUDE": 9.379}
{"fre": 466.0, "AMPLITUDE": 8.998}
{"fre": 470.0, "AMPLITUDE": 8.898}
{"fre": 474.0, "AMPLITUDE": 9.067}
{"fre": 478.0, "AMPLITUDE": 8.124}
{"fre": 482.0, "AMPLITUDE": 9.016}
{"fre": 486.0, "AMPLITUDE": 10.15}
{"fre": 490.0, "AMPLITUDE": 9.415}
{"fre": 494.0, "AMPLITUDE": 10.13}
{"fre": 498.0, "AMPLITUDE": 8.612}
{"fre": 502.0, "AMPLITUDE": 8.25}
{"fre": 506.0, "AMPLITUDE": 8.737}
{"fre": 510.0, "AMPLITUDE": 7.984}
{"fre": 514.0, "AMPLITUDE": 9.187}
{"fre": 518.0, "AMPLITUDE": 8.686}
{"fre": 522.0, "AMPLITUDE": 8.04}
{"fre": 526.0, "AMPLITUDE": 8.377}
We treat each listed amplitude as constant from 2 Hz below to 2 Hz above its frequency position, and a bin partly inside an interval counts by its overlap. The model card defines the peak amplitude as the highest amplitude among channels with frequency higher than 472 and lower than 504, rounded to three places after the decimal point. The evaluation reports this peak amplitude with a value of 10.150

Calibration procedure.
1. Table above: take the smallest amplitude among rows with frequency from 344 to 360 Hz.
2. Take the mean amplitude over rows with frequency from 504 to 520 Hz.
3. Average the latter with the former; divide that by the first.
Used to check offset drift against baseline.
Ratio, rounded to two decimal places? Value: 1.02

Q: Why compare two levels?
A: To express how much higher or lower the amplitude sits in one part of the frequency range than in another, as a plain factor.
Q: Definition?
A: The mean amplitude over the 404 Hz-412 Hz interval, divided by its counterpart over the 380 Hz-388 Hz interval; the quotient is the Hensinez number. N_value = 0.95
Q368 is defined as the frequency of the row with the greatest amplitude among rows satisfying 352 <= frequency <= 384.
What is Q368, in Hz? 366.0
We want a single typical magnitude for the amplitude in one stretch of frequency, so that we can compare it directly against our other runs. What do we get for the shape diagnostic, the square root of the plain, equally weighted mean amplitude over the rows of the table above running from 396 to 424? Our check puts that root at 2.93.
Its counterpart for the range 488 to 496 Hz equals 3.13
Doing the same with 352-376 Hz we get 3.01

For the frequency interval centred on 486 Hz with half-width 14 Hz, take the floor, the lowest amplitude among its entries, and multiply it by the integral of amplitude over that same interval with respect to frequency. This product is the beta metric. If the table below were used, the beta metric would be 2096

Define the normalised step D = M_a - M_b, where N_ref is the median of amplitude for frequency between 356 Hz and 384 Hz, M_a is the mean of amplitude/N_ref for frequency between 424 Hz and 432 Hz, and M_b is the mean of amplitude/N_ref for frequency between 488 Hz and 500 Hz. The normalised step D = -0.069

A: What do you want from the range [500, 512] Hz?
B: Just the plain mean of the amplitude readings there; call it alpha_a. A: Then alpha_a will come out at 8.3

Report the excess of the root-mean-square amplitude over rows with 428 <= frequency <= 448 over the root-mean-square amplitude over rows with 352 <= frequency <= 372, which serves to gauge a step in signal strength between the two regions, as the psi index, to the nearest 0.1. 0.1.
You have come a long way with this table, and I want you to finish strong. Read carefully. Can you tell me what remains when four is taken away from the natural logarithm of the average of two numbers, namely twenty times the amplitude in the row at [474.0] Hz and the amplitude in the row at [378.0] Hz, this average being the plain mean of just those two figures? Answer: 0.56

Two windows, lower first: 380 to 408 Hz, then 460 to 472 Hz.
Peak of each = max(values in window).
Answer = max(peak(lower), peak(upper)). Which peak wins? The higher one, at 9.4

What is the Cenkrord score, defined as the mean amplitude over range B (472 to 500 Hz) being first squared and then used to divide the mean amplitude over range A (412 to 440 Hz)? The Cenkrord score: 0.102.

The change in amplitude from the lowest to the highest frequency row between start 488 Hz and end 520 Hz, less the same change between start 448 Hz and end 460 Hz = -1.0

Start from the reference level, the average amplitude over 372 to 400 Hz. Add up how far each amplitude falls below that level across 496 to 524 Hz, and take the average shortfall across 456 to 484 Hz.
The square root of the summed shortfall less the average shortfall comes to 1.9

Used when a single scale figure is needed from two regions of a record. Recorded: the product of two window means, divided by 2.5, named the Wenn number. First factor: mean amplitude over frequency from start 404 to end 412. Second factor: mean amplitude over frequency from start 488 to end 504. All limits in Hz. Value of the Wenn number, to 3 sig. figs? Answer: 30.9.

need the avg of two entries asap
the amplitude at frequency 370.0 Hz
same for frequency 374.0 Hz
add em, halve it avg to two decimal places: 9.29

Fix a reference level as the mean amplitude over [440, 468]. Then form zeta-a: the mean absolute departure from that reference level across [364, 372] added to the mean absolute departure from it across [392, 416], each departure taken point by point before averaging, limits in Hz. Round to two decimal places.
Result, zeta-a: 0.97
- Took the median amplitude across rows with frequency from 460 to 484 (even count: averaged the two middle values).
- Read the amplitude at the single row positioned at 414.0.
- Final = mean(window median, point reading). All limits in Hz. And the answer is 8.99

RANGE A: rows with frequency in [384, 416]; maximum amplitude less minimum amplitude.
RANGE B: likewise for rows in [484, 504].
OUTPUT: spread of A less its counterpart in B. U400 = -1.2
